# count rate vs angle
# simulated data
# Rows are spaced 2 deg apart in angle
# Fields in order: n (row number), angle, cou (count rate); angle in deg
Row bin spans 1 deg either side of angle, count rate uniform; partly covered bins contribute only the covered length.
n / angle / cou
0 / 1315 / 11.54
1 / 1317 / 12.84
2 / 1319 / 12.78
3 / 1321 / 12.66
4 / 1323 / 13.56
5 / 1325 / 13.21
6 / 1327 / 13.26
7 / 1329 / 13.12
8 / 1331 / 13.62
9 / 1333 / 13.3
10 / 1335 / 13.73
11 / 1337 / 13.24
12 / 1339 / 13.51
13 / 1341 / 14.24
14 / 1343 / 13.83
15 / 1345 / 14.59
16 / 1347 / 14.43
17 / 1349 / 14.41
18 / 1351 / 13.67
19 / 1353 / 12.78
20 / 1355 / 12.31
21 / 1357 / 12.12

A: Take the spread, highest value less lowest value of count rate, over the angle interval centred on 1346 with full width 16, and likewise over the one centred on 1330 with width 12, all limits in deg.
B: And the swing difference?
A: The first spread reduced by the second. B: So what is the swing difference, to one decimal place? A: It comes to 1.2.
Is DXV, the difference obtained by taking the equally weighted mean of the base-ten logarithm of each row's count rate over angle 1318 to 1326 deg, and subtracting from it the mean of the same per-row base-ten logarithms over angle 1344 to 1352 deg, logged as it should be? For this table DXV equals -0.039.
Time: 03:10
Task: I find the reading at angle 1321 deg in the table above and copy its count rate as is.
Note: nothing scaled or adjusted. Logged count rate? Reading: 12.66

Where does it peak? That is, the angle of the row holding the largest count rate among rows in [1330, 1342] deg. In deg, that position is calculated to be 1341 deg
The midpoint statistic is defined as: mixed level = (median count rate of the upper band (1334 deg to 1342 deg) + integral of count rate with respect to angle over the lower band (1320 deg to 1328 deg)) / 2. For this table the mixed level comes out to 59.5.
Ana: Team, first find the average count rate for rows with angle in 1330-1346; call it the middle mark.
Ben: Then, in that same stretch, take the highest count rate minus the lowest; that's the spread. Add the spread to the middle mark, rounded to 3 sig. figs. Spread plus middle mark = 15.1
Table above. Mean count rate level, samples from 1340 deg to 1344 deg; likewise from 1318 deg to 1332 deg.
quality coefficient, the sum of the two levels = 27.2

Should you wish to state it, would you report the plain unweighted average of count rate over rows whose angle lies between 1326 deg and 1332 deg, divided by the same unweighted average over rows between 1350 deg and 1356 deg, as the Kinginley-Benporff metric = 1.03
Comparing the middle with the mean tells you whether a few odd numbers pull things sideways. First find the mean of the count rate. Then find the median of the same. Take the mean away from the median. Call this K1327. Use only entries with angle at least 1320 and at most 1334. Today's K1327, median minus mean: 0.01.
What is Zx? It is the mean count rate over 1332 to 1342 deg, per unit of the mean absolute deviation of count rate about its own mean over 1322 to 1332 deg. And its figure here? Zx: 72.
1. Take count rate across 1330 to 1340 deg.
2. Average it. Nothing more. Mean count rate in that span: 13.5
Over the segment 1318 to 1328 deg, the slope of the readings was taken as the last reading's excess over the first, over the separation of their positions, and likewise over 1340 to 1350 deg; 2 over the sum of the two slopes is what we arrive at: 25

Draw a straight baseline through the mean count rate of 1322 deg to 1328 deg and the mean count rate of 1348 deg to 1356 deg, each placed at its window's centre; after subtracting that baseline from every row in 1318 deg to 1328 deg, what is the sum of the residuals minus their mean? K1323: -1.0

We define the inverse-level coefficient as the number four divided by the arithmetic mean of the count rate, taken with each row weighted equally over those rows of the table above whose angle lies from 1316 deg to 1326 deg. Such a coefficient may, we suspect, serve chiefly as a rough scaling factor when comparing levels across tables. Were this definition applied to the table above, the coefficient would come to 0.307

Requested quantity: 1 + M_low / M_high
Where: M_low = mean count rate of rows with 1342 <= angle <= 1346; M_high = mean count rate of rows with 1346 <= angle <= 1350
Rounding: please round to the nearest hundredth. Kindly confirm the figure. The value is 1.99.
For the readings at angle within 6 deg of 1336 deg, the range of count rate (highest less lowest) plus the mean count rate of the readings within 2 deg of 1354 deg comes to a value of 13.5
